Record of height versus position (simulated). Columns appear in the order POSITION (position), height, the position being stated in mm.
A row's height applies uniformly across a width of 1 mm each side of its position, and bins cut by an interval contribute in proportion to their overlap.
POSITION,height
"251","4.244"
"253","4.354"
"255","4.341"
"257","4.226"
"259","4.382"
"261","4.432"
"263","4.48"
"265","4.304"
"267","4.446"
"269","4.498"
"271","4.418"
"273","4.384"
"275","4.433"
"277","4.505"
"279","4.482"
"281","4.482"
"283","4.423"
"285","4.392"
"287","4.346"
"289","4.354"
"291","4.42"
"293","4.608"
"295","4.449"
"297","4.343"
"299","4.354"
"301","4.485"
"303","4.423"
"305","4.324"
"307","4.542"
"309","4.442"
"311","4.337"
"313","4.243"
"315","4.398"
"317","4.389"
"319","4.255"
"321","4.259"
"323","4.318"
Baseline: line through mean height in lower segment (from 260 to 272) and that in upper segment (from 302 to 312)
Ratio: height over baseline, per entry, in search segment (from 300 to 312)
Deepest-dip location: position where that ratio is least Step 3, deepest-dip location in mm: 305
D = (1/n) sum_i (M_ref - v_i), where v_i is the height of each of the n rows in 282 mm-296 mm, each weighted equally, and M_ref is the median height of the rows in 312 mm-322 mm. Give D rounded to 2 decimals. -0.17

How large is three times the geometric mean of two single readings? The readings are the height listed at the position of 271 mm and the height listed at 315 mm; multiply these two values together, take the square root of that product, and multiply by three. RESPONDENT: 13.2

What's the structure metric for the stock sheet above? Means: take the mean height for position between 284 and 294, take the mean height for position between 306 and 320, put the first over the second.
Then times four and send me 4.05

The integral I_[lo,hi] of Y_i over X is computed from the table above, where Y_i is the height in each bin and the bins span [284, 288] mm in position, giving 17.48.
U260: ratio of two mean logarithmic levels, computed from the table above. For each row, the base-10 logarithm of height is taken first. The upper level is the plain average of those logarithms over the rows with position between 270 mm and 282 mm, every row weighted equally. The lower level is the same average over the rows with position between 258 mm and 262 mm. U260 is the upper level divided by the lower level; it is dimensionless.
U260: 1.01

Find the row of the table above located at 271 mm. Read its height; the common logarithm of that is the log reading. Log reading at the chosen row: 0.645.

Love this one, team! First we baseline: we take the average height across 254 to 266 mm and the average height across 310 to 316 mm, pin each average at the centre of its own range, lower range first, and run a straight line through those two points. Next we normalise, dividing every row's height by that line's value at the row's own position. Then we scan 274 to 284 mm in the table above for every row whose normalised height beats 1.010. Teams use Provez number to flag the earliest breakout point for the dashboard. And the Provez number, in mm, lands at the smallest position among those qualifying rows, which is 275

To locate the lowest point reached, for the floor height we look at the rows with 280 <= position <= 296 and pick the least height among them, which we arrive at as 4.346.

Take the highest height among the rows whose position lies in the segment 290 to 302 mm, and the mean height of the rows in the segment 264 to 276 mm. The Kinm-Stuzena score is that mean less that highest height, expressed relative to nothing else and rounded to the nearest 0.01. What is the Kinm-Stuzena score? -0.19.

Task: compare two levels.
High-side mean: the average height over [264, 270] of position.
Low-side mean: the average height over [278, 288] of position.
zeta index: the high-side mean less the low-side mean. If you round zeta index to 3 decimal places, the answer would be -0.009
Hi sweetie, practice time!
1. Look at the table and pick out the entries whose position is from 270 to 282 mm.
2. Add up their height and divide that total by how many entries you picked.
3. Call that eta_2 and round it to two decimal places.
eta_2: 4.45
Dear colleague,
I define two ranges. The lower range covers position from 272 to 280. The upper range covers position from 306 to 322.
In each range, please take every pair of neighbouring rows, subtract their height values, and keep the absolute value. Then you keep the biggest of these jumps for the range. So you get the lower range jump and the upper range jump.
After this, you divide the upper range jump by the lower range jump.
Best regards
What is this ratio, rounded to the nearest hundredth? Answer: 2.15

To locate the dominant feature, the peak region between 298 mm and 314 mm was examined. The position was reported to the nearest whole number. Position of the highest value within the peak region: 307 mm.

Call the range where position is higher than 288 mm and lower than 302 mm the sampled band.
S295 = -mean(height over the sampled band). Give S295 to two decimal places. -4.43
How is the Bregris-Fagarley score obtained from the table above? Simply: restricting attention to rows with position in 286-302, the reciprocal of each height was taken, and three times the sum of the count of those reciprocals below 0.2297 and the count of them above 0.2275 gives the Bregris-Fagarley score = 30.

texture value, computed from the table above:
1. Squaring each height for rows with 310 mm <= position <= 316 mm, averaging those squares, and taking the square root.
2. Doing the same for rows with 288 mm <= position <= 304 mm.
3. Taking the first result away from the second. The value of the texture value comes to 0.10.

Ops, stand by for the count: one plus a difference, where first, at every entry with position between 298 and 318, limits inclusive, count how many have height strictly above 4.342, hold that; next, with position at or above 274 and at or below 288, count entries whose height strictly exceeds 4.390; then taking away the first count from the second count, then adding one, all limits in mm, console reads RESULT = 0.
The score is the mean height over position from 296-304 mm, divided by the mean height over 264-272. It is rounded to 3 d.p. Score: 0.997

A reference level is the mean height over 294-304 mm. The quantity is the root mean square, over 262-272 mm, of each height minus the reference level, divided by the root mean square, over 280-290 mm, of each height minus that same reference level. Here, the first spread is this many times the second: 1.4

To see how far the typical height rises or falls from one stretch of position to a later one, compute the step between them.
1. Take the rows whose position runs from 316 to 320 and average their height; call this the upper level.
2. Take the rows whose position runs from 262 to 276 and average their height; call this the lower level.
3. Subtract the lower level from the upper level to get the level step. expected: -0.10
